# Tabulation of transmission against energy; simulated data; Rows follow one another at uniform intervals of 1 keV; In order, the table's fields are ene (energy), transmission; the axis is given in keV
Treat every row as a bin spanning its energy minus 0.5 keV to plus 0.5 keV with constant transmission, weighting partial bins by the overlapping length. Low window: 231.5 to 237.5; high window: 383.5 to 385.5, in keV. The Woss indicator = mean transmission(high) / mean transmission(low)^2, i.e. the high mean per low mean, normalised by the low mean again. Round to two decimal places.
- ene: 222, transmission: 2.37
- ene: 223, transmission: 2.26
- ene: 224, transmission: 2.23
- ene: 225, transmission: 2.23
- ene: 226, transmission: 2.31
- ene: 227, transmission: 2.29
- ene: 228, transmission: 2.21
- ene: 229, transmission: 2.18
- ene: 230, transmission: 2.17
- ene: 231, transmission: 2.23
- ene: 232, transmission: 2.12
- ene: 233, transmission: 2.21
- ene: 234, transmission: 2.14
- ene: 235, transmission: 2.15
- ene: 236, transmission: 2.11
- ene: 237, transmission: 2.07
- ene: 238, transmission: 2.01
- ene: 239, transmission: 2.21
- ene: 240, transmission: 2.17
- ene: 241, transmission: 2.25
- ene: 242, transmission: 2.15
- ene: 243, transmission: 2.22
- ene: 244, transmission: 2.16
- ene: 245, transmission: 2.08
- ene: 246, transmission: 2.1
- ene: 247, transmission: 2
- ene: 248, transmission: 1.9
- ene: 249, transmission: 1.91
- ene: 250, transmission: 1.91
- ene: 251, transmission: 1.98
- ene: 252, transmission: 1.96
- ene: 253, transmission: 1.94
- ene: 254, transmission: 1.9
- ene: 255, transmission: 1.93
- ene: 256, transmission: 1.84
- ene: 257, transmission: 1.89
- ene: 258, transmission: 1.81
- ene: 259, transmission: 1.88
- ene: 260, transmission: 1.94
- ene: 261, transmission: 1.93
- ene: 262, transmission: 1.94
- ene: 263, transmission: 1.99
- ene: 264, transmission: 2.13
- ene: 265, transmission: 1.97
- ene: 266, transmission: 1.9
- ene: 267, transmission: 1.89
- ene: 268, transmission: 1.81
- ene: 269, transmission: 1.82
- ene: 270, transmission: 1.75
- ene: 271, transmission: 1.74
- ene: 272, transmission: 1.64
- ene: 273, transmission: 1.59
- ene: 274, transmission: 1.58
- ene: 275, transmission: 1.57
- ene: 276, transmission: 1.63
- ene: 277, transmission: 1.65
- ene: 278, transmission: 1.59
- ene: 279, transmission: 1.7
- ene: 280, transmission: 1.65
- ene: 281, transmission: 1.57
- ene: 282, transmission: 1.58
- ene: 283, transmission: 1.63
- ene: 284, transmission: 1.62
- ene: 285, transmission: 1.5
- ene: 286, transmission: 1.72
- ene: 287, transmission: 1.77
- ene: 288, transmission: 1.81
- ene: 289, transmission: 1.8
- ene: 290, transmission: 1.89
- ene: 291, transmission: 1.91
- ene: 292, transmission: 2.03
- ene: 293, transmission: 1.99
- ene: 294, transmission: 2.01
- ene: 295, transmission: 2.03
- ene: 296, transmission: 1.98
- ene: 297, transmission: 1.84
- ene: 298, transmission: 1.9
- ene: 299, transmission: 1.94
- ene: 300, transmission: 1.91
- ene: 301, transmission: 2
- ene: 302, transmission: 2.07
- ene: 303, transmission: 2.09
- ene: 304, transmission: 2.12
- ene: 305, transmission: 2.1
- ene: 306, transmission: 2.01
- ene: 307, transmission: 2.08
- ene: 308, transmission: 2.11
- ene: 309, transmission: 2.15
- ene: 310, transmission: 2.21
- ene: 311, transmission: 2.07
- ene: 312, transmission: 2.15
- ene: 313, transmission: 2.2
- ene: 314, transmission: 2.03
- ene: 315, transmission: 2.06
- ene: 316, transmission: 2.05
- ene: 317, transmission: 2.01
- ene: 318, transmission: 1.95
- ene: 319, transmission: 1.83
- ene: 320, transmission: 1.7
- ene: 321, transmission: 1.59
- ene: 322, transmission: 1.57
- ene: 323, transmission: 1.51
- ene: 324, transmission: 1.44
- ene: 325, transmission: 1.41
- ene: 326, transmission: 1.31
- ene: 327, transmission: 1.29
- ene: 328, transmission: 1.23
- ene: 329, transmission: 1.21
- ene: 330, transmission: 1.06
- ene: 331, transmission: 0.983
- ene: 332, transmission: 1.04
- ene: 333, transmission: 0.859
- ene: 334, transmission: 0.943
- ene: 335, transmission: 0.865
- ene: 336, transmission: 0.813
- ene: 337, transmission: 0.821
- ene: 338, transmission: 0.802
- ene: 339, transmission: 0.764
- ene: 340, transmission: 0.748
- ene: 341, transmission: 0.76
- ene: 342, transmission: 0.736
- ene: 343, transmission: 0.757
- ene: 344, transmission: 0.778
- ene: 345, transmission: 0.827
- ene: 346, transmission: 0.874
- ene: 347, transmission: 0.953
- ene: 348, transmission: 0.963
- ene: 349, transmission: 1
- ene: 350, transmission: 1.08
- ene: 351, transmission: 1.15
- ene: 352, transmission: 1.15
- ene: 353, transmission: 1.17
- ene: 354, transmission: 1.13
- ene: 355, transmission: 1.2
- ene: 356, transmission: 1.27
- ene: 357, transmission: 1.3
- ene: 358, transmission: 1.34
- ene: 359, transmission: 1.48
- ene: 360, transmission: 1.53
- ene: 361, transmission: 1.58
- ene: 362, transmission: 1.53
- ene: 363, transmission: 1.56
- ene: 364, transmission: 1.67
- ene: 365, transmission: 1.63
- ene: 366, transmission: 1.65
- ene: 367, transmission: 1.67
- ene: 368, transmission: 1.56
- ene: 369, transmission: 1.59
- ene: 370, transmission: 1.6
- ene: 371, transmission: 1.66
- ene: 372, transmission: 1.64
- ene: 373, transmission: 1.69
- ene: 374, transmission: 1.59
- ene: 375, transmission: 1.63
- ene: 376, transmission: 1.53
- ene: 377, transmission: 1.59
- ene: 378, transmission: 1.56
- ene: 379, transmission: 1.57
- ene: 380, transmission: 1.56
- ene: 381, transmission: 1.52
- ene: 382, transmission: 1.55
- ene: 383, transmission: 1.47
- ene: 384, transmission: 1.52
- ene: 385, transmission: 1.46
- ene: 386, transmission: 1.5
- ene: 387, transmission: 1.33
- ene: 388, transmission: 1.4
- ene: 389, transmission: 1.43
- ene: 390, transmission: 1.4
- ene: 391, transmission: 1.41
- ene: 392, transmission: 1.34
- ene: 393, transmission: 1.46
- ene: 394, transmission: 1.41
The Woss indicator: 0.33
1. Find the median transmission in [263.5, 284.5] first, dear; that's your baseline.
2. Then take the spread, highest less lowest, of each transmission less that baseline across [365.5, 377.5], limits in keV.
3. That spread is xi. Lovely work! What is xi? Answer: 0.16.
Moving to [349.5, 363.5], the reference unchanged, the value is 0.50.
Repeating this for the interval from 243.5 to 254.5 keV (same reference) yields 0.26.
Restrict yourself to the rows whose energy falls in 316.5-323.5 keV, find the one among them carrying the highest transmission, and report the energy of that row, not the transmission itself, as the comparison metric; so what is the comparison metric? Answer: 317 keV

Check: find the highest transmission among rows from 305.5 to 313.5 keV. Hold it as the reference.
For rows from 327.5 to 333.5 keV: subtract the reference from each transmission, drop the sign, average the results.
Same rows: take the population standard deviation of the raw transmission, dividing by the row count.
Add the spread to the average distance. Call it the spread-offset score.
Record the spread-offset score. 1.3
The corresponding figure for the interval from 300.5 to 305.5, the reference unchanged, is 0.2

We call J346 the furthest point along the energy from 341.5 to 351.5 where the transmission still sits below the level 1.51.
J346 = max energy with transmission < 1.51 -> 351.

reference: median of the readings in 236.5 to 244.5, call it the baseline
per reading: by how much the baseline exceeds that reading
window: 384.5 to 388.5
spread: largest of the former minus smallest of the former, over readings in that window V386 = 0.17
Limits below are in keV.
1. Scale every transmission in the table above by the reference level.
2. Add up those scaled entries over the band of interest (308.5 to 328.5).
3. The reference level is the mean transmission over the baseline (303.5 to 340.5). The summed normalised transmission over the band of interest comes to 23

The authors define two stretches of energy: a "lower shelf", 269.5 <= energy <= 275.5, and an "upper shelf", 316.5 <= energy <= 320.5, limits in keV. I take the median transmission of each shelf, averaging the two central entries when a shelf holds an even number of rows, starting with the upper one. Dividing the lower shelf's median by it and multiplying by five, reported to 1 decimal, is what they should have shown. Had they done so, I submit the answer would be 4.3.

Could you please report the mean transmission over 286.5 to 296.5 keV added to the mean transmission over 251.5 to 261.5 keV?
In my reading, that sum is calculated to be 3.8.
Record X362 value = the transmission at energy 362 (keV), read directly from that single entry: 1.53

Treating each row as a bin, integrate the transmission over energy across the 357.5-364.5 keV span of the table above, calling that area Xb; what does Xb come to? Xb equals 10.7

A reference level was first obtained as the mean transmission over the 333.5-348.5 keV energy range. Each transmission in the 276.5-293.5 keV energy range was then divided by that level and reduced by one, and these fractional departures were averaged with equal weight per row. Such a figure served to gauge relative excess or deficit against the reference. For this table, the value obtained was 1.1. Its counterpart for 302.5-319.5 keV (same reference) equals 1.5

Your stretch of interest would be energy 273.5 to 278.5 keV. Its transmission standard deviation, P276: 0.03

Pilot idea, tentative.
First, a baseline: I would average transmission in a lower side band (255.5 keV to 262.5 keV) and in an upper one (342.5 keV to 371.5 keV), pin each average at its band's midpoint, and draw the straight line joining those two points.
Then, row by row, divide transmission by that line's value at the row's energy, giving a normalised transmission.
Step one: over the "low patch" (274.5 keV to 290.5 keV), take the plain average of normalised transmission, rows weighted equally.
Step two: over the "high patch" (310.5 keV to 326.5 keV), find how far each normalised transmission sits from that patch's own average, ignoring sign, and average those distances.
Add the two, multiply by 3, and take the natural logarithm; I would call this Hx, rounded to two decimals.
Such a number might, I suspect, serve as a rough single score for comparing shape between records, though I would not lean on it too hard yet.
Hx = 1.20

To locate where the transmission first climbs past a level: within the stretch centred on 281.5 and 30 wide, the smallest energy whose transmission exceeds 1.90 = 291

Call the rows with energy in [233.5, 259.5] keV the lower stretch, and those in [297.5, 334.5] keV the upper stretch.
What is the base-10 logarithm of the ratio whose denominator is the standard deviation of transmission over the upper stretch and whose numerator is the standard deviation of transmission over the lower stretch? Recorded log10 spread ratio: -0.5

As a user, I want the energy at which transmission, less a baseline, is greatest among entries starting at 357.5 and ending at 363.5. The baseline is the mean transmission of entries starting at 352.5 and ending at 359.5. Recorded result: 361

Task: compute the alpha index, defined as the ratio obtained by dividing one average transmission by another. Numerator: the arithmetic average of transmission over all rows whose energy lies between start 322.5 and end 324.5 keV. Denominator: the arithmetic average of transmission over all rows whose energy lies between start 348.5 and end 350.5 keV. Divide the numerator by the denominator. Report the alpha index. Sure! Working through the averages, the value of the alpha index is 1.4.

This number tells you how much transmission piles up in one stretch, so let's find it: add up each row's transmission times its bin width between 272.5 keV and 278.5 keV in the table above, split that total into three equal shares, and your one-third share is 3.2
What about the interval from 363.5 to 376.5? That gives 7.0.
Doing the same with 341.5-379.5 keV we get 17.1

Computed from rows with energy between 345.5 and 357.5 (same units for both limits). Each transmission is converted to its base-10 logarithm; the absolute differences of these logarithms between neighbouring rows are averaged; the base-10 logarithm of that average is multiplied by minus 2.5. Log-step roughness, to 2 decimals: 4.34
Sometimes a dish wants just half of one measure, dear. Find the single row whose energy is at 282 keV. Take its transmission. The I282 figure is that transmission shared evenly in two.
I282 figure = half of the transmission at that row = 0.79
